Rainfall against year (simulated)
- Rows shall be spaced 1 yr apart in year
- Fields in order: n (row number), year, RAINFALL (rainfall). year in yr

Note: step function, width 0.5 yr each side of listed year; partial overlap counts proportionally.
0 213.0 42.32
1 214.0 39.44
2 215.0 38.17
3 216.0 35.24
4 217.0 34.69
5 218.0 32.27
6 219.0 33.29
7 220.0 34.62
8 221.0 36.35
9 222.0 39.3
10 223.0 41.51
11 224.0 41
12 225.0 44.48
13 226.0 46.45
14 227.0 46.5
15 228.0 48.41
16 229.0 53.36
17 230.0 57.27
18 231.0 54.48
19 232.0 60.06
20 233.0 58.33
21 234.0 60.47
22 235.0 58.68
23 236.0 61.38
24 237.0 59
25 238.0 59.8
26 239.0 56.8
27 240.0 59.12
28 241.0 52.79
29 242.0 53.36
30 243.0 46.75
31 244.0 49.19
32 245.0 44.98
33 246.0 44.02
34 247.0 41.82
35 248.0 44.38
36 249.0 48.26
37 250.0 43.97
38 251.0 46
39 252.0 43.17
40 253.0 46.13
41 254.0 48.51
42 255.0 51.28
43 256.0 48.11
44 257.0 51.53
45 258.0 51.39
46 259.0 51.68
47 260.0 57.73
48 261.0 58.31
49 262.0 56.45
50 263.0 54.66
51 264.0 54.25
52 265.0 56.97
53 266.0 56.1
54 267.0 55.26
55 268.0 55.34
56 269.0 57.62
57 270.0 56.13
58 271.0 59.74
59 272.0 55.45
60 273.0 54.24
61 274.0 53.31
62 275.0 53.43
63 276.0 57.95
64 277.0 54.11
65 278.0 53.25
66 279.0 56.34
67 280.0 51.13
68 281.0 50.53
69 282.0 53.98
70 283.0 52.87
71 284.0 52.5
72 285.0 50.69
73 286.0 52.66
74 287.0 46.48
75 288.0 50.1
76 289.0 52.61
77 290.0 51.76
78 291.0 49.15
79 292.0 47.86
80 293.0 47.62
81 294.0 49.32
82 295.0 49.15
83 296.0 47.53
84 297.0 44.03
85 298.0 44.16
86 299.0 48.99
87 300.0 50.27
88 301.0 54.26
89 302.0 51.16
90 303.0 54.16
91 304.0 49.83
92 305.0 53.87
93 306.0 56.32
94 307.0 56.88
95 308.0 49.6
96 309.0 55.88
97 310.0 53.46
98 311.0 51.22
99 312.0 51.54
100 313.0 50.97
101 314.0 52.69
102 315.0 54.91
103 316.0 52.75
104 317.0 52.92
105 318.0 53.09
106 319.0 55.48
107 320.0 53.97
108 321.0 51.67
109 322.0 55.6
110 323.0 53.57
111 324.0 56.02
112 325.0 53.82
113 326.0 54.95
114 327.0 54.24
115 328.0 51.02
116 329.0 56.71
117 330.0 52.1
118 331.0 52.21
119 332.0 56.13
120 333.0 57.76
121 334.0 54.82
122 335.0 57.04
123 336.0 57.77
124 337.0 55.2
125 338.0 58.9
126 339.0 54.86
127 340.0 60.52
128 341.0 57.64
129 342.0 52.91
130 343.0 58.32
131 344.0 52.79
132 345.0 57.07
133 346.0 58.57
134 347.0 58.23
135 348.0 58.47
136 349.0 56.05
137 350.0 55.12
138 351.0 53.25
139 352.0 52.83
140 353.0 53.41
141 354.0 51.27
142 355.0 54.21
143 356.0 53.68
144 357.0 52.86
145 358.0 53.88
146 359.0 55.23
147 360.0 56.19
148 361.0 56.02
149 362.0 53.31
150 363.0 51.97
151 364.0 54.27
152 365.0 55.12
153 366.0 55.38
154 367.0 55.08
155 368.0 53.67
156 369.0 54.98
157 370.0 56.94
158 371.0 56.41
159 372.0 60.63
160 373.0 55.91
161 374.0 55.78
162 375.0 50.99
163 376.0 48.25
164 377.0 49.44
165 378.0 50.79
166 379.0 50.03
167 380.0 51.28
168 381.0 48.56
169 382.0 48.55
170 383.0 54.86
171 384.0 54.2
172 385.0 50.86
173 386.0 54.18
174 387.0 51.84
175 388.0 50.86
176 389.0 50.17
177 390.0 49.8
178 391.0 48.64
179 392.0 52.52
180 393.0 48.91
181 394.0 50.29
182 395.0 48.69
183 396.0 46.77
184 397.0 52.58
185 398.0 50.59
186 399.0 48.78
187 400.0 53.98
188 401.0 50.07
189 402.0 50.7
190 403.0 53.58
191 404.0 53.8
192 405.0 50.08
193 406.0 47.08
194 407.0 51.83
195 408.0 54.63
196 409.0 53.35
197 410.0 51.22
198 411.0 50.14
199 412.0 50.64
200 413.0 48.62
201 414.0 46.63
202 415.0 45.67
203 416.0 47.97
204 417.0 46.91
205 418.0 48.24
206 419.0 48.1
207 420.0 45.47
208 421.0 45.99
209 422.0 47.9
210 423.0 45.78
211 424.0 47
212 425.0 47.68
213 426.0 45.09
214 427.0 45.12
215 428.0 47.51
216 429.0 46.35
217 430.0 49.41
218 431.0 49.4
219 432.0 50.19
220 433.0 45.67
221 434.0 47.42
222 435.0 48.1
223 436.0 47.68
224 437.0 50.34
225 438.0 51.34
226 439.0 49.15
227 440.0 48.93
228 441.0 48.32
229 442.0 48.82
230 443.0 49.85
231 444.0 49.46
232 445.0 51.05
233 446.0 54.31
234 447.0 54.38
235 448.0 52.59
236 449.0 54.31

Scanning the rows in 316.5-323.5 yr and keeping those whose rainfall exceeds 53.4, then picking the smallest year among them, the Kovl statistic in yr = 319.0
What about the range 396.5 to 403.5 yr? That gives 400.0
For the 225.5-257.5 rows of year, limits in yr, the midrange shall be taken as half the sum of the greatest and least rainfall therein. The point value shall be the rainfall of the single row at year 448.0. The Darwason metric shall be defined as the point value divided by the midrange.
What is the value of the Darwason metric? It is 1.02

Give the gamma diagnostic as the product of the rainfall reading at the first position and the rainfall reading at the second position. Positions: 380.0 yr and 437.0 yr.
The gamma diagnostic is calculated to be 2581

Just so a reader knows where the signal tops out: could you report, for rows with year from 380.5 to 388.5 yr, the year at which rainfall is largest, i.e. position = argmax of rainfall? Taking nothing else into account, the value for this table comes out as 383.0 yr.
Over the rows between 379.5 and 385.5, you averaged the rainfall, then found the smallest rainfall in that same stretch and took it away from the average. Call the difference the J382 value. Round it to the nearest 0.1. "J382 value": 2.8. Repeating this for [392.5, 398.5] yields 2.9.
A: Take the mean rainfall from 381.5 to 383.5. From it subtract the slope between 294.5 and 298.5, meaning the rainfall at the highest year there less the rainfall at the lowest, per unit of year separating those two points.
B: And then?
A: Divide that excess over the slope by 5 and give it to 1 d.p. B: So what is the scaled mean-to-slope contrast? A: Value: 10.7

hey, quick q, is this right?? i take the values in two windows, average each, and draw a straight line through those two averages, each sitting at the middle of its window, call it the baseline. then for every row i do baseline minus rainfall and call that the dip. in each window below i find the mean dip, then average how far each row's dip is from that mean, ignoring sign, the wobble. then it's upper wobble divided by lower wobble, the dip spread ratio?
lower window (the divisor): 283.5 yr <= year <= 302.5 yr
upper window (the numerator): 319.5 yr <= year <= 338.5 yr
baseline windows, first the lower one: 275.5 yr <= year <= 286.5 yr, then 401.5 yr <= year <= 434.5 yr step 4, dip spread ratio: 0.9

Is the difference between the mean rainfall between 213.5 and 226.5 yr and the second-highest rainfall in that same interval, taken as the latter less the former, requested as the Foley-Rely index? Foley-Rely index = 6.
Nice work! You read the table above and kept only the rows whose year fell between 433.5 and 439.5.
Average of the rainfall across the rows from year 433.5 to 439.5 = 49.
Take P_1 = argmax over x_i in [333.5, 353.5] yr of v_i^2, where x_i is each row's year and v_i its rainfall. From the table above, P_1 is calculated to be 340.0 yr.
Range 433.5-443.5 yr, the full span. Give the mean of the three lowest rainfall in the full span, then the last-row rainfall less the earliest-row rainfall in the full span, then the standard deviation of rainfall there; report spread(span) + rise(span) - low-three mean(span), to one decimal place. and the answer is -44.1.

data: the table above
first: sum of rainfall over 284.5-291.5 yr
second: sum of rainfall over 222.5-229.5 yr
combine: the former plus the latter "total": 675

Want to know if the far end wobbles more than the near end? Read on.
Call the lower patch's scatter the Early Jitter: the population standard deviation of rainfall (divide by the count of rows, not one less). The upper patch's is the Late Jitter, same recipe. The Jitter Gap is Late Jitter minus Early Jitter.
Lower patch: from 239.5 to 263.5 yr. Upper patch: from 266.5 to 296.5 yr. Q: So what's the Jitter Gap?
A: -1.7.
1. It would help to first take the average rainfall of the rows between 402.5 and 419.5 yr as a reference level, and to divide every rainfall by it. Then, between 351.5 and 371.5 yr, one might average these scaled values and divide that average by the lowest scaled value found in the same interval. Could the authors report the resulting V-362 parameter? 1.06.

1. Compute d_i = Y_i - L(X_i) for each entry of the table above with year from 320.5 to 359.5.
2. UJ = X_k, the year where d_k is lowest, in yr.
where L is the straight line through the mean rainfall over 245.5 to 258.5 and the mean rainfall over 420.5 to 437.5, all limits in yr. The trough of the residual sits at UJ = 328.0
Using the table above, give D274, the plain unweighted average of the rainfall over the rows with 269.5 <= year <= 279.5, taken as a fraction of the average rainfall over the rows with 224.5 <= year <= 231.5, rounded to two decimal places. 1.10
